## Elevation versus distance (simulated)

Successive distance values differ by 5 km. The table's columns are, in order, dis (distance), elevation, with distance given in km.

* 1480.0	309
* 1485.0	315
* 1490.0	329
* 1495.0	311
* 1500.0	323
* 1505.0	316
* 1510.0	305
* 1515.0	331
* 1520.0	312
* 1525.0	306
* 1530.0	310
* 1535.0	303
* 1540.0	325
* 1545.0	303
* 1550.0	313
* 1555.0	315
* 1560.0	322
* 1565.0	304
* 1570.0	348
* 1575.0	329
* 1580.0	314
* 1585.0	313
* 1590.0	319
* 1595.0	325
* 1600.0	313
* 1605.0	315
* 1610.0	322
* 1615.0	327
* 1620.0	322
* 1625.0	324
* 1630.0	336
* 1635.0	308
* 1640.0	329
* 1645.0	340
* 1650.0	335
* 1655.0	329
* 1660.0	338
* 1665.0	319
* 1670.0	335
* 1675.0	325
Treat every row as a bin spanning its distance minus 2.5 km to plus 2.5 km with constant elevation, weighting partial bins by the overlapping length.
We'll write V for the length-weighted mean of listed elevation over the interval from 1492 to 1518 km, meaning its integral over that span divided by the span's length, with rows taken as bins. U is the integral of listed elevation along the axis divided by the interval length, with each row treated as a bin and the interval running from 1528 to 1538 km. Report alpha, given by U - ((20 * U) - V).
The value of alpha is -5520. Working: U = 307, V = 317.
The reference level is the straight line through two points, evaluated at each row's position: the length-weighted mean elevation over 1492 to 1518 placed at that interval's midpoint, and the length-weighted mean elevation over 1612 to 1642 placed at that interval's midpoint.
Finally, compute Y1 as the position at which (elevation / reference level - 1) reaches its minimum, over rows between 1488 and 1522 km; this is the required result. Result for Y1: 1510.0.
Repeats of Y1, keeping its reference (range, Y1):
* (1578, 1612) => 1600.0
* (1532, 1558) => 1545.0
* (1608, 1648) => 1635.0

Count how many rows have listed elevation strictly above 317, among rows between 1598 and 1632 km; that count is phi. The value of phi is 5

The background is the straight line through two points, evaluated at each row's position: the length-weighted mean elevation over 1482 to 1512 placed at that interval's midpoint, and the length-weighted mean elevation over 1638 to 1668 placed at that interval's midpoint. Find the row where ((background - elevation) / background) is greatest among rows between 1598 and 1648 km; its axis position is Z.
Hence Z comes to 1635.0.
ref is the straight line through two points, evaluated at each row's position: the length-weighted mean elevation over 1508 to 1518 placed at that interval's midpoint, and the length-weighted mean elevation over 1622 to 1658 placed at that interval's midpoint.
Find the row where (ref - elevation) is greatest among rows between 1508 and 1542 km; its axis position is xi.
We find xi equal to 1535.0 km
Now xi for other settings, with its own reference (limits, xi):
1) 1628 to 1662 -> 1635.0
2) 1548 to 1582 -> 1565.0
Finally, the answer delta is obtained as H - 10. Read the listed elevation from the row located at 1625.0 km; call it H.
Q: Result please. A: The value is 314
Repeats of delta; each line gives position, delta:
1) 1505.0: 306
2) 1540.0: 315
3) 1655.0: 319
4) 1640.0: 319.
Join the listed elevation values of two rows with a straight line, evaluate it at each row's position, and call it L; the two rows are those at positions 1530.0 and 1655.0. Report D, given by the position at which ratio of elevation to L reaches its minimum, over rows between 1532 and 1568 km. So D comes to 1565.0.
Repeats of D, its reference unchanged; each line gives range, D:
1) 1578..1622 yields 1600.0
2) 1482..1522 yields 1510.0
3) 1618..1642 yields 1635.0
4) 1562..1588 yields 1565.0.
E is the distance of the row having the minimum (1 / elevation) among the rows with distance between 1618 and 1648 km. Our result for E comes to 1645.0 km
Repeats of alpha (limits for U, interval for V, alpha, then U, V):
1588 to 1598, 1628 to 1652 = -5783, 322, 329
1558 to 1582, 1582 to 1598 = -5830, 324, 319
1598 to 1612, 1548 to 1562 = -5699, 317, 317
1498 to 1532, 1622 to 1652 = -5650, 315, 328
